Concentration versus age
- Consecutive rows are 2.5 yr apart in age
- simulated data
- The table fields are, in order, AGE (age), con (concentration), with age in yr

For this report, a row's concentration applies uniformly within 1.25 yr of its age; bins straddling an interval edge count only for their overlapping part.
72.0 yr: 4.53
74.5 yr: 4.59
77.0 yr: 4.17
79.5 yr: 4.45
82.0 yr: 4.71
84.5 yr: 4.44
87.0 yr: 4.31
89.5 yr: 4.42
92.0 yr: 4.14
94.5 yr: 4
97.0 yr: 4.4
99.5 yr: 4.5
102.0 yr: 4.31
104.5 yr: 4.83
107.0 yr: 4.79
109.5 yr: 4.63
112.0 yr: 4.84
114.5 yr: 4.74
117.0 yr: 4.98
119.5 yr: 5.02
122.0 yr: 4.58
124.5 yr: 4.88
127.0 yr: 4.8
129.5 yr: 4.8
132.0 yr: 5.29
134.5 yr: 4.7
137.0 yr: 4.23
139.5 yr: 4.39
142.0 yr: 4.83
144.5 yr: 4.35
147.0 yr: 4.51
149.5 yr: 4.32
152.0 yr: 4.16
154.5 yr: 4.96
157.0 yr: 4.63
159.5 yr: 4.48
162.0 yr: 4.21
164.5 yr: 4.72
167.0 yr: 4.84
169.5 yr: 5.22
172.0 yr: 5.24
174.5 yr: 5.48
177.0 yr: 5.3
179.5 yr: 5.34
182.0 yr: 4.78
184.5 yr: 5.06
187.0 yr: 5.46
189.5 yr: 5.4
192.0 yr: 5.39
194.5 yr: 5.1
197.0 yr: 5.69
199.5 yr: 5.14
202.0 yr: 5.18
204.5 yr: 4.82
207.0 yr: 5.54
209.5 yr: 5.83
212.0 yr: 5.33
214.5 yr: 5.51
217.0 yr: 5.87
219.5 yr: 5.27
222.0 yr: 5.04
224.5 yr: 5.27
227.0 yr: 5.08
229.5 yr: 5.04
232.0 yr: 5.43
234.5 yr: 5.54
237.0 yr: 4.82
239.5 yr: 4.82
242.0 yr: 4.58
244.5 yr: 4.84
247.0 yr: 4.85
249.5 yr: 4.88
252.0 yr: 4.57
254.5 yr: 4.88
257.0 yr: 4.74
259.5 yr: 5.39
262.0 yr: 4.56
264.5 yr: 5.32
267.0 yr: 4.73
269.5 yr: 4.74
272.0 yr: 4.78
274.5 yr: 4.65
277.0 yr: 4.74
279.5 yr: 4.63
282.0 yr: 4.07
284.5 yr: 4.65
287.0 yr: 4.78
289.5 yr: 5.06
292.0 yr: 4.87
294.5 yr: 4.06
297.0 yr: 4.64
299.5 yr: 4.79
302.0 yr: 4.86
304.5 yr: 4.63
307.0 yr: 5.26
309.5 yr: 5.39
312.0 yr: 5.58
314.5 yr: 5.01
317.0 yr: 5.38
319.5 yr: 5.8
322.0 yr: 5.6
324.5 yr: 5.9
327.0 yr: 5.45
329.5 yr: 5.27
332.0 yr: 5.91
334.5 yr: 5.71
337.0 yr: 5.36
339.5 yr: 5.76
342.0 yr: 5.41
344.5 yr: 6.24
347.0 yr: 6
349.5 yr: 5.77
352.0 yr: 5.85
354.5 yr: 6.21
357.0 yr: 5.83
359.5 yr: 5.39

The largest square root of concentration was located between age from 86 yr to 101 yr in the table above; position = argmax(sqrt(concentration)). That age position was 99.5 yr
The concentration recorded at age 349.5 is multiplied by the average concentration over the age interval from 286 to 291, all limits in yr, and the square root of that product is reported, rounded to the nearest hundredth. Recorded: 5.33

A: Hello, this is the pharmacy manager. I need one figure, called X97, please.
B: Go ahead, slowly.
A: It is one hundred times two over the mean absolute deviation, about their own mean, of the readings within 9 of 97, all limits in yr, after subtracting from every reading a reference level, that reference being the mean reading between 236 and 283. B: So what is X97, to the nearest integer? 1054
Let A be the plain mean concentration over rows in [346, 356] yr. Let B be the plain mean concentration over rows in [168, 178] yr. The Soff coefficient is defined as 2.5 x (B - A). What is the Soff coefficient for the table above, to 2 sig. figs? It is -1.6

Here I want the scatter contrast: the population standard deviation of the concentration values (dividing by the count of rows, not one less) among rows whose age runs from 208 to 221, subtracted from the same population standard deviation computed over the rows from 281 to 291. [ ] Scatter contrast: 0.11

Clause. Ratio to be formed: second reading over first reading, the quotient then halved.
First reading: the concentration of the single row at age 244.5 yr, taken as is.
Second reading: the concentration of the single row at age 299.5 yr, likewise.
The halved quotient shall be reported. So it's 0.49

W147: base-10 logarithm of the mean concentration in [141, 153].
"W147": 0.65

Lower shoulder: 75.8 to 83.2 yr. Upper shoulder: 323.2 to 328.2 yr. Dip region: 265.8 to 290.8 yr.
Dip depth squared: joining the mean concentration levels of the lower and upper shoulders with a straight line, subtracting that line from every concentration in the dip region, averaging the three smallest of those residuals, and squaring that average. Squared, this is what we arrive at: 1.0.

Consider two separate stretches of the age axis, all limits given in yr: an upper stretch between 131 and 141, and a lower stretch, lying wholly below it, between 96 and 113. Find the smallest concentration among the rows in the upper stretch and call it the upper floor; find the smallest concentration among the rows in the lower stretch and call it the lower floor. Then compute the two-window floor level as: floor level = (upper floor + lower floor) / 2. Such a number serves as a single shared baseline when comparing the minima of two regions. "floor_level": 4.3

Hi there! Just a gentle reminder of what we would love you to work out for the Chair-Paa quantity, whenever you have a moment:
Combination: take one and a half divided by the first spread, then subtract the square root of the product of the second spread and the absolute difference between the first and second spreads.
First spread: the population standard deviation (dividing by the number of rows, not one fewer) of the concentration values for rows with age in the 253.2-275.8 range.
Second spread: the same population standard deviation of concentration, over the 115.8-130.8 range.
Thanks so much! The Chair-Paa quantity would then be 5.3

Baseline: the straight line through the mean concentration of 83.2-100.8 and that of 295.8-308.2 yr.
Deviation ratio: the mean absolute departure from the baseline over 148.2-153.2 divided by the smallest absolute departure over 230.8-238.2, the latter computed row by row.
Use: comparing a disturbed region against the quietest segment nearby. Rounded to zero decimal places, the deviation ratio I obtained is 2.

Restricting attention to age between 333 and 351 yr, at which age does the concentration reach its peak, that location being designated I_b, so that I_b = 344.5 yr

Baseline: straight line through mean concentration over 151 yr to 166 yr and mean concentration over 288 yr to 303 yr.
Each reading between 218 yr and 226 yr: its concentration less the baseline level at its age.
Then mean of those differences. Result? 0.6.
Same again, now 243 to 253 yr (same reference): 0.1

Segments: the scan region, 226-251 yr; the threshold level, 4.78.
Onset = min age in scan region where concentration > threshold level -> 227.0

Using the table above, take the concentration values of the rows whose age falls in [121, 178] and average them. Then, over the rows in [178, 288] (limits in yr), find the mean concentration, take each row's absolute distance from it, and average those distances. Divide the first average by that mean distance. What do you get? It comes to 15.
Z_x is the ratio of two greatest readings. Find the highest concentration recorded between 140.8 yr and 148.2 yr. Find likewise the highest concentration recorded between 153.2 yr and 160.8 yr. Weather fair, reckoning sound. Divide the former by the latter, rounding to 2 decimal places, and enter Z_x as 0.97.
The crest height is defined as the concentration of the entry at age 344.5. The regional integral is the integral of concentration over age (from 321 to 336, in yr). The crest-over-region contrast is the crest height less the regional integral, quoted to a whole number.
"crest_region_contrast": -78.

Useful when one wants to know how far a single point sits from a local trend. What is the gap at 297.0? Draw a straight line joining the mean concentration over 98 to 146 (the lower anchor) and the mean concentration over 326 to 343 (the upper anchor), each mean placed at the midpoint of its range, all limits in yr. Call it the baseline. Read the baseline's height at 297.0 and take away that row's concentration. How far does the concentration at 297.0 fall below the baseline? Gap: 0.8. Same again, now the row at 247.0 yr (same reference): 0.4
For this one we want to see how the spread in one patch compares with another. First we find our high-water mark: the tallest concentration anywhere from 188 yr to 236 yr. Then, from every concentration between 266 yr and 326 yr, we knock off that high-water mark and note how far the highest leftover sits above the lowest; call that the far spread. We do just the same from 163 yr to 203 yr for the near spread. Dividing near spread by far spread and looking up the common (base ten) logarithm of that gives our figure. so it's -0.28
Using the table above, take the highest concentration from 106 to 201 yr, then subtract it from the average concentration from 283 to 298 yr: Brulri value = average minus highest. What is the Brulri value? -1.0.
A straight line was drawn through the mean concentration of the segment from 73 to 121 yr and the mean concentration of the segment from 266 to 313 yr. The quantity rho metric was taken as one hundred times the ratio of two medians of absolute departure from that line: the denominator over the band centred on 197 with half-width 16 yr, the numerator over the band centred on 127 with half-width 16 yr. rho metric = 36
